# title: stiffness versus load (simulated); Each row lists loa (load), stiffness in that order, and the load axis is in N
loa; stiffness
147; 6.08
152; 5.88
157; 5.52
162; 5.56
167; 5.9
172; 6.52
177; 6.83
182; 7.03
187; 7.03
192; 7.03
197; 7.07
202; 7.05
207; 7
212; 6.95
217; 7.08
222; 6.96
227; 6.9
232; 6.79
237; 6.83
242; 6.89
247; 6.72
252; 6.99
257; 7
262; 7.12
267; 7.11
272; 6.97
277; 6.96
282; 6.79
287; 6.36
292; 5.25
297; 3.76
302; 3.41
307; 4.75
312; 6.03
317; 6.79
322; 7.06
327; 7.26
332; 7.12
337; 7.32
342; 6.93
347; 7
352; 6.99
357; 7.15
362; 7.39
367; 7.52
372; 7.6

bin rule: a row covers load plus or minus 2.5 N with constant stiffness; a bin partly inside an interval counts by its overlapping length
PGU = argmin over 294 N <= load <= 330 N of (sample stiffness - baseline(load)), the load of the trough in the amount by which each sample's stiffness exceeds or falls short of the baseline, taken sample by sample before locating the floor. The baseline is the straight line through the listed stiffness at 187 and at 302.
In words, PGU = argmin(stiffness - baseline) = 302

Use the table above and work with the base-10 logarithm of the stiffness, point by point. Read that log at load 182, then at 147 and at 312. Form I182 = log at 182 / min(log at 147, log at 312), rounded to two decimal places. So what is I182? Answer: 1.09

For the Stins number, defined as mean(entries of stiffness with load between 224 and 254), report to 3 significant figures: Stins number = 6.85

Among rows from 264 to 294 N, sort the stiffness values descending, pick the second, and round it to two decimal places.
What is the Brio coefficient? 6.97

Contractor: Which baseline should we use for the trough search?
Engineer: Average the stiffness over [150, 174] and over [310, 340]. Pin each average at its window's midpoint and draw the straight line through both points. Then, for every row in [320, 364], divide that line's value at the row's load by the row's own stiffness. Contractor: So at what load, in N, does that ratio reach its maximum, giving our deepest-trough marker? 352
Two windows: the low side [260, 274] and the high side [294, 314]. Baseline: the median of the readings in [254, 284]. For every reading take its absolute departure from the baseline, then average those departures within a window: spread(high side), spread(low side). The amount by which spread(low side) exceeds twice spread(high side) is -4.9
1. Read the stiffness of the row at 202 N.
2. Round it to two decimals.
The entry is 7.05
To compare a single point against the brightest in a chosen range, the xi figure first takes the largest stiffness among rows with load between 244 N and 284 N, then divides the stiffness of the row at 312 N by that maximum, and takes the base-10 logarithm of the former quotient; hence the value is -0.072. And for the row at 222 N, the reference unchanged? -0.010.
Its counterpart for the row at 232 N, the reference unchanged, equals -0.021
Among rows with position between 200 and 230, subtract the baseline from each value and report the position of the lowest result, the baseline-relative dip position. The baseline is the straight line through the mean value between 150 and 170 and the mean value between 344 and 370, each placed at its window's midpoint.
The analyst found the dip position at 227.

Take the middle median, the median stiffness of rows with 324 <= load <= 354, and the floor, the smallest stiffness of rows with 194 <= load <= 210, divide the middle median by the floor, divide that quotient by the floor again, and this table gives 0.14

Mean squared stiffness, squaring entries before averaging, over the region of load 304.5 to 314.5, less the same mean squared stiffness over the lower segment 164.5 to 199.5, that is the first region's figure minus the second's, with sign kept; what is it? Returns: -17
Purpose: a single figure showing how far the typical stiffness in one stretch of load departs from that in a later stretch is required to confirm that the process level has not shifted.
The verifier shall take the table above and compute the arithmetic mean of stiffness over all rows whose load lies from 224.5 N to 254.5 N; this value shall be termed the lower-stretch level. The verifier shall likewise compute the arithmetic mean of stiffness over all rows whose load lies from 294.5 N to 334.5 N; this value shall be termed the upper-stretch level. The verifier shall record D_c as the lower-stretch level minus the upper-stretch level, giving 1.1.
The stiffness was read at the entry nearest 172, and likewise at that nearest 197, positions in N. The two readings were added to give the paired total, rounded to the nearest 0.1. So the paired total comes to 13.6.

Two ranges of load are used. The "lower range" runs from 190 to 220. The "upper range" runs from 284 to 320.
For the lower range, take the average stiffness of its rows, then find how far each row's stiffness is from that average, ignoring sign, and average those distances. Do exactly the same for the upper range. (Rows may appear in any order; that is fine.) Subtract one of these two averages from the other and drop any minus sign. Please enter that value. 1.0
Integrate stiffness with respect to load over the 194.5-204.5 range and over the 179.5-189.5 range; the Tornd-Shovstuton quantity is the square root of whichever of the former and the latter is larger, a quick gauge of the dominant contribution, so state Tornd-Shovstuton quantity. 8.40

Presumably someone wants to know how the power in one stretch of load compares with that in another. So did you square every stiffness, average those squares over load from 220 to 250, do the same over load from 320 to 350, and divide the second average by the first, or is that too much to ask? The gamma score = 1.08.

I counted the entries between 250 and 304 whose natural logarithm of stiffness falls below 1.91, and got 4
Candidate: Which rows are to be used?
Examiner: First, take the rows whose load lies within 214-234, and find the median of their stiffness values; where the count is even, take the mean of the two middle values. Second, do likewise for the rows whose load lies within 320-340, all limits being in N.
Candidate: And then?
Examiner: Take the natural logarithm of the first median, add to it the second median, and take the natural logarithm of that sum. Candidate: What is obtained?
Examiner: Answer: 2.21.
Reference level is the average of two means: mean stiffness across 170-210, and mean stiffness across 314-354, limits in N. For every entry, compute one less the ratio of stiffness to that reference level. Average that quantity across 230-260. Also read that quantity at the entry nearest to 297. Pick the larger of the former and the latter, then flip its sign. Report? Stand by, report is -0.463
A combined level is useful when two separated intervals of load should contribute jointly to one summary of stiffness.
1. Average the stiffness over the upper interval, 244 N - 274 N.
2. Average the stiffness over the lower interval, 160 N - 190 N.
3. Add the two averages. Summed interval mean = 13.5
